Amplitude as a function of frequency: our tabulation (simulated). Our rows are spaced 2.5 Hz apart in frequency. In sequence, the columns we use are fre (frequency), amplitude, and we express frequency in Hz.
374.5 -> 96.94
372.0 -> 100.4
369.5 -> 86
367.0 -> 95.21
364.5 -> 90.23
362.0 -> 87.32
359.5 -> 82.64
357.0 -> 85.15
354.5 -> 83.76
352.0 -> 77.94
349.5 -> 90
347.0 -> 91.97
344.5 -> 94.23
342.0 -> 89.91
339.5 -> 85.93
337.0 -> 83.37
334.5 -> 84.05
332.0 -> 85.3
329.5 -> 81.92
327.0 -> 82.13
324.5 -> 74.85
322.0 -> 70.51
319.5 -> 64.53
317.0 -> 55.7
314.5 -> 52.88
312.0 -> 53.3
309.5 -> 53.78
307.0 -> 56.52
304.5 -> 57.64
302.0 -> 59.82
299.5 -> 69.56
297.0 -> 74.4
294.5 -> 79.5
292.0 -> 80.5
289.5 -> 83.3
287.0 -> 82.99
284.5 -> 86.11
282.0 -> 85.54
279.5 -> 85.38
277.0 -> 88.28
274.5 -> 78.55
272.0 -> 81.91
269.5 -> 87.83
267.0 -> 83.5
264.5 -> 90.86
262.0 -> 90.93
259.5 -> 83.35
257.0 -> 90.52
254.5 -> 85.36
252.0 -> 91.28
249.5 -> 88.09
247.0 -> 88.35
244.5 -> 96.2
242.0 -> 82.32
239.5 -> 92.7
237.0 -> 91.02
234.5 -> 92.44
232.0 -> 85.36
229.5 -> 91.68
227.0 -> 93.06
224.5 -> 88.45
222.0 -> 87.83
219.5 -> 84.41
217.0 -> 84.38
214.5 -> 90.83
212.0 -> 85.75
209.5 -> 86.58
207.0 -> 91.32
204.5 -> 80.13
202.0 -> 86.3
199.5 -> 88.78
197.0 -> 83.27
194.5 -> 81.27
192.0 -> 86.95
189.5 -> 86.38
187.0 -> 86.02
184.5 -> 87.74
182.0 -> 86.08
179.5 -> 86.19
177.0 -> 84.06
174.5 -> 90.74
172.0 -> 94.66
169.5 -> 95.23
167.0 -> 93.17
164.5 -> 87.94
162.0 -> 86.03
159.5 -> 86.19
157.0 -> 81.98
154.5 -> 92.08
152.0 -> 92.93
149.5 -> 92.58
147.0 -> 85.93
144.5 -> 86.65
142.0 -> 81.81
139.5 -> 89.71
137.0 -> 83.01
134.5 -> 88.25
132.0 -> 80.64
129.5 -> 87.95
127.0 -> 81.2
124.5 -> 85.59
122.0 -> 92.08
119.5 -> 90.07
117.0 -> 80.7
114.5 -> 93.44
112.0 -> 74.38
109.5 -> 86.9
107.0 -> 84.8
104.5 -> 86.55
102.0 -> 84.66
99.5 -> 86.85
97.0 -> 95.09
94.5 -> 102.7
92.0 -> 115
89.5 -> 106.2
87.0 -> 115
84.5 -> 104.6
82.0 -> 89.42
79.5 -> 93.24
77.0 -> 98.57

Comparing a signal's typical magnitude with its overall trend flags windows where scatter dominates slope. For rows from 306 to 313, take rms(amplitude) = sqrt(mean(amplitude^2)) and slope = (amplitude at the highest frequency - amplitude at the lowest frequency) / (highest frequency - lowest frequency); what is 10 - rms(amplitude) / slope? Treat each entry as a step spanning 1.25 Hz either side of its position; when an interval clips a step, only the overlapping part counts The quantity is 95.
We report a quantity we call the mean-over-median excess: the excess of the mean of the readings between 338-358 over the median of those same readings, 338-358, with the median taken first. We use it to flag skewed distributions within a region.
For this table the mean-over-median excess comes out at -0.6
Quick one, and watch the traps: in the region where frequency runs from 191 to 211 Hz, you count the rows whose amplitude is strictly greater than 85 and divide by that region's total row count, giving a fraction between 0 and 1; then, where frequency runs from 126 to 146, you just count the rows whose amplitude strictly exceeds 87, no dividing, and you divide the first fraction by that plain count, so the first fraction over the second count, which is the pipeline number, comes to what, 0.208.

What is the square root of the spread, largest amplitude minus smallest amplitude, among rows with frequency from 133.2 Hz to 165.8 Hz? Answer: 3.3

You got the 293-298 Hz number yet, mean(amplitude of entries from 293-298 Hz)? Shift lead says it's 77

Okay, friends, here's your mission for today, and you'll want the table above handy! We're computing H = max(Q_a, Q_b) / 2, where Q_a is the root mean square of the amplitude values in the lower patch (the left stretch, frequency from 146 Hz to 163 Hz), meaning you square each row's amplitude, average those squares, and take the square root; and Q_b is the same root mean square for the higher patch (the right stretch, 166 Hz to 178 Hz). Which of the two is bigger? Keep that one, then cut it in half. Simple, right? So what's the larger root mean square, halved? 45.8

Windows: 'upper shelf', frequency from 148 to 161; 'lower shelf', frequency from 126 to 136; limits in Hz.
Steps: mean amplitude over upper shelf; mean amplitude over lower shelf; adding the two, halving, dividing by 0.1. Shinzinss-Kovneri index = 868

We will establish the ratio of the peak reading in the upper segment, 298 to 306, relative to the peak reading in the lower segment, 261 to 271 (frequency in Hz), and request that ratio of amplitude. 0.76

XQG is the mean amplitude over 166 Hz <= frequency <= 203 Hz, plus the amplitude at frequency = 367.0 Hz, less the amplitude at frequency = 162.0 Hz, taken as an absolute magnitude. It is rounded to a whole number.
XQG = 97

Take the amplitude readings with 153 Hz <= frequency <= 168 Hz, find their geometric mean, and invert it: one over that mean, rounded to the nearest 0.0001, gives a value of 0.0114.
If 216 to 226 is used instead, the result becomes 0.0116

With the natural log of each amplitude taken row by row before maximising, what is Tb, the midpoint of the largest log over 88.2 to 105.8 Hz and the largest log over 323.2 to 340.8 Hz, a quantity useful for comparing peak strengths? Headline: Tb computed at 4.60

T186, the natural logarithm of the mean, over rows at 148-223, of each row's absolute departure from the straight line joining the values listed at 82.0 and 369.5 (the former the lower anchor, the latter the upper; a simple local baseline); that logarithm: 1.17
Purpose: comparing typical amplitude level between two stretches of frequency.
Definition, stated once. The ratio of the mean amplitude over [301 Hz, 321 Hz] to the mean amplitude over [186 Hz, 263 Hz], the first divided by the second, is 0.65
